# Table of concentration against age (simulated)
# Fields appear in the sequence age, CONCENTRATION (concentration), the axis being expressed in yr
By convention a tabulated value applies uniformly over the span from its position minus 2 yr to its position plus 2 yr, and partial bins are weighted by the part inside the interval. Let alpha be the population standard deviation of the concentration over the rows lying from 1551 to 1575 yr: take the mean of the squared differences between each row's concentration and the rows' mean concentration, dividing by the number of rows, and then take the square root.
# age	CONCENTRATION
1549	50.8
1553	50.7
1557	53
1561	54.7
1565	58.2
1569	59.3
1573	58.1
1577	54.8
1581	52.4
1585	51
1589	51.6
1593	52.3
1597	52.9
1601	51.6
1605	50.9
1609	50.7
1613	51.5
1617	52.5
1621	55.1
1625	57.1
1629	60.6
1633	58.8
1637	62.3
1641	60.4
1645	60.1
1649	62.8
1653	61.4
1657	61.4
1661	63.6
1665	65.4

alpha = 3.12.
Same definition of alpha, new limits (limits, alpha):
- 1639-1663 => 1.24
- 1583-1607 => 0.70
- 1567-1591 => 3.19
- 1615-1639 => 3.29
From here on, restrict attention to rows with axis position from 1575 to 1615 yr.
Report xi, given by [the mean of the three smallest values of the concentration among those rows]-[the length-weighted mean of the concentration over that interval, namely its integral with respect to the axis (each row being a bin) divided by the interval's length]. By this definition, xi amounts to -1.1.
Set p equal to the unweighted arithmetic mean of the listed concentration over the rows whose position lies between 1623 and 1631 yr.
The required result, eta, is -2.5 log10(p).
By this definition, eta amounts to -4.42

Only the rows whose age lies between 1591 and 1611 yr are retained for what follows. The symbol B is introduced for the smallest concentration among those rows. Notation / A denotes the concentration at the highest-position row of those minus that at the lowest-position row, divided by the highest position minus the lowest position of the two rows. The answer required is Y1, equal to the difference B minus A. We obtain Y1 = 50.8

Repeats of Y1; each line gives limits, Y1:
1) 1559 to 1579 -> 54.7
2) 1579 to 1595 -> 51.0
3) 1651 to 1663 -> 61.1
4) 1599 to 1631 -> 50.4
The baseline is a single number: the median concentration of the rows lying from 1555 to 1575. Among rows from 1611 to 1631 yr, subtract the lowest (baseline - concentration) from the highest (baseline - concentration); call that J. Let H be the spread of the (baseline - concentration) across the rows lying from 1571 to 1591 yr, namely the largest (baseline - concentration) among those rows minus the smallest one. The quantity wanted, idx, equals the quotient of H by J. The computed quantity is 0.8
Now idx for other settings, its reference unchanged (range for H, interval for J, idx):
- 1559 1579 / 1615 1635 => 0.6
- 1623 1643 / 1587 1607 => 2.6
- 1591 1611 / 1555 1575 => 0.3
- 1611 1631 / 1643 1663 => 2.6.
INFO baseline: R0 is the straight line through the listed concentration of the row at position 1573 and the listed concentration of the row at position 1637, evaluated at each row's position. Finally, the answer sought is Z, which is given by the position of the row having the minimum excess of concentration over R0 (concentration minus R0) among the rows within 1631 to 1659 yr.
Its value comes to 1633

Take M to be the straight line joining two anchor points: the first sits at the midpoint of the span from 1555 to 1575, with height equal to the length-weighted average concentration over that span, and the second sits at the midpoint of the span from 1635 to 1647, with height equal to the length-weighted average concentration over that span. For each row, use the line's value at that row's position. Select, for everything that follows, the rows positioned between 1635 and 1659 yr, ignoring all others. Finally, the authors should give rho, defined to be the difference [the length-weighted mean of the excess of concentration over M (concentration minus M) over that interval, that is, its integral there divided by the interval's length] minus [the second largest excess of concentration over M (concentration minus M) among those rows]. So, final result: -1.3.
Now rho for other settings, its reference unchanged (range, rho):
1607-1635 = -2.9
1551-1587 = -3.7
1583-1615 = -1.1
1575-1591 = -0.1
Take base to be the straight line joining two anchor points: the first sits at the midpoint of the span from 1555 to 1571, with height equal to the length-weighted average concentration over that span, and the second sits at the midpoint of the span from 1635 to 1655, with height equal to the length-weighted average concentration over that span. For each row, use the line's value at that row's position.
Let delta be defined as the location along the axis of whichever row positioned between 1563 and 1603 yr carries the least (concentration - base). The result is 1601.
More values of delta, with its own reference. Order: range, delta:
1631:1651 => 1633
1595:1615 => 1609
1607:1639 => 1609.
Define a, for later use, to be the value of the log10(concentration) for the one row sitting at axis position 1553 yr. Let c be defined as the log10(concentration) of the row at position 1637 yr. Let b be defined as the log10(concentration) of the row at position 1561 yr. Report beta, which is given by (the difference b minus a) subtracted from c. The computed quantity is 1.76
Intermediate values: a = 1.705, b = 1.74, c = 1.79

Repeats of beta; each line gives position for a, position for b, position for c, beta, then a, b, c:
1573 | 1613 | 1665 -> 1.87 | 1.764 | 1.71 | 1.82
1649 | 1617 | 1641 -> 1.86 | 1.798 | 1.72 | 1.78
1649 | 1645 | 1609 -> 1.72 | 1.798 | 1.78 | 1.71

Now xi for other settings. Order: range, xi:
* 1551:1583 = -3.1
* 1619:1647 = -2.2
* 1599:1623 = -1.0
